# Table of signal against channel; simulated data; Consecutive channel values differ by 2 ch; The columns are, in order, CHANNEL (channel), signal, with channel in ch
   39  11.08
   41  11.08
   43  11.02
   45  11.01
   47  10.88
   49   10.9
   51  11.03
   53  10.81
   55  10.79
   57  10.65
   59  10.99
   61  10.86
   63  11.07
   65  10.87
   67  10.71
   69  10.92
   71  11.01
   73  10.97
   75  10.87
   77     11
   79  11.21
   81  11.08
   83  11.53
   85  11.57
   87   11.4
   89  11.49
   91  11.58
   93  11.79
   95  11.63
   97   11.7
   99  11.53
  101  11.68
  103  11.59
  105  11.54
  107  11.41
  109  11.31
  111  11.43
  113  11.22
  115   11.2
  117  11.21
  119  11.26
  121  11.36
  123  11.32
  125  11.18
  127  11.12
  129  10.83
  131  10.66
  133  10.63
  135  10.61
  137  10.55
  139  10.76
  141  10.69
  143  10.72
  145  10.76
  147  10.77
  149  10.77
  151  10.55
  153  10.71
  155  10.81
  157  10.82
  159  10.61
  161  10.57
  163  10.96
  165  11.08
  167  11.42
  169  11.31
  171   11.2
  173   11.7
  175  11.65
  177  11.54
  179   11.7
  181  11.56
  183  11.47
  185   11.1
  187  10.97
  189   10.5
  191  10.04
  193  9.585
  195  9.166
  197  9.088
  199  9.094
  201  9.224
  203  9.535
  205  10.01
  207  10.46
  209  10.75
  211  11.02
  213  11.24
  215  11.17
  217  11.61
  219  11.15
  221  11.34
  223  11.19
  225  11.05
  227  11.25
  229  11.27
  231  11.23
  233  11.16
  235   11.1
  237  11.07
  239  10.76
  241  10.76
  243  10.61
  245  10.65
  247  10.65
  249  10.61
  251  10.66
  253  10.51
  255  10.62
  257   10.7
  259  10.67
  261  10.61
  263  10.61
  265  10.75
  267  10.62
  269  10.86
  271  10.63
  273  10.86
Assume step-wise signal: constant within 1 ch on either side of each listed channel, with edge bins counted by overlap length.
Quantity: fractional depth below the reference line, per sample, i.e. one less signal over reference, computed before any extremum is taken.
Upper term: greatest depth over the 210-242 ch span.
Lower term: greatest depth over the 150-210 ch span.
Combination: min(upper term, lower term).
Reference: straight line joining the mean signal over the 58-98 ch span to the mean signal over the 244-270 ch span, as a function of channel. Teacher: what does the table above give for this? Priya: 0.00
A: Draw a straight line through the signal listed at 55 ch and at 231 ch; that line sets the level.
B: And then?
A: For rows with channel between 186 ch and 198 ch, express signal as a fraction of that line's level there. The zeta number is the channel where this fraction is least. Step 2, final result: 197 ch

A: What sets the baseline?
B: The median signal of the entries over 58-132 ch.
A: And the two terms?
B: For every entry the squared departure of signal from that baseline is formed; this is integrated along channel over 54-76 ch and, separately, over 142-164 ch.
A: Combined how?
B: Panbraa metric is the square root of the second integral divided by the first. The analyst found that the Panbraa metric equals 1.4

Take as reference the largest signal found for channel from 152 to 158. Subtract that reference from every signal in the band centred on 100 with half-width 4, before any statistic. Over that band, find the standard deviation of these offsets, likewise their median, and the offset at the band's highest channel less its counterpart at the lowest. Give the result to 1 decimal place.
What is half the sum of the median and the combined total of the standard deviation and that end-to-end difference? 0.4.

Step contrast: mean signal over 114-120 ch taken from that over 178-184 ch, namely 0.4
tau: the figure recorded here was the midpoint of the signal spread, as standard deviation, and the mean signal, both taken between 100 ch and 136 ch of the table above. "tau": 5.76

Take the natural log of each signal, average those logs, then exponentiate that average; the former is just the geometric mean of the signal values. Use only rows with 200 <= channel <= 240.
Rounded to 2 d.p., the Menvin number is 10.86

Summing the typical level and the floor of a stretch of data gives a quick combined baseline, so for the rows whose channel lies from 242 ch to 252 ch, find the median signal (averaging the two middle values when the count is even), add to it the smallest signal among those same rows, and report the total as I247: 21.3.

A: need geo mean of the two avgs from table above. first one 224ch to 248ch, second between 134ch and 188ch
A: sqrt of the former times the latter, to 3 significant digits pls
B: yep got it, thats 11.0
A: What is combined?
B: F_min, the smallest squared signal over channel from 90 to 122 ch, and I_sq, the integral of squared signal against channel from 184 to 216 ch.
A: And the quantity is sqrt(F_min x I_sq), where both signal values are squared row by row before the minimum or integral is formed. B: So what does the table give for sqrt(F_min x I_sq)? 647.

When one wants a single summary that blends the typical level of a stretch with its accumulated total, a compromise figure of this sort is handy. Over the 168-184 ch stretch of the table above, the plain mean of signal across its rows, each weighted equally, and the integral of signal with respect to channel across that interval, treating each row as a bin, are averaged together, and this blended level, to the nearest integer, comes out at 98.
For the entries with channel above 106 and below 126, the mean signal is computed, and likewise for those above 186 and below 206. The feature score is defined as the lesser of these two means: 9.7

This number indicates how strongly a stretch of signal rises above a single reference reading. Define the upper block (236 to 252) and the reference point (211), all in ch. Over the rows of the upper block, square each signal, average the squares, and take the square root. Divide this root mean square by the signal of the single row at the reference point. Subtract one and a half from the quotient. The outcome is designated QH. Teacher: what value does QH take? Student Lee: -0.53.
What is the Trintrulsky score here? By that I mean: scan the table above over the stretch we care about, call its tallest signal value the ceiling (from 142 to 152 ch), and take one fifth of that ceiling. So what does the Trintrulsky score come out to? 2.15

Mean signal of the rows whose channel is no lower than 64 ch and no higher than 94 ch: 11.2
